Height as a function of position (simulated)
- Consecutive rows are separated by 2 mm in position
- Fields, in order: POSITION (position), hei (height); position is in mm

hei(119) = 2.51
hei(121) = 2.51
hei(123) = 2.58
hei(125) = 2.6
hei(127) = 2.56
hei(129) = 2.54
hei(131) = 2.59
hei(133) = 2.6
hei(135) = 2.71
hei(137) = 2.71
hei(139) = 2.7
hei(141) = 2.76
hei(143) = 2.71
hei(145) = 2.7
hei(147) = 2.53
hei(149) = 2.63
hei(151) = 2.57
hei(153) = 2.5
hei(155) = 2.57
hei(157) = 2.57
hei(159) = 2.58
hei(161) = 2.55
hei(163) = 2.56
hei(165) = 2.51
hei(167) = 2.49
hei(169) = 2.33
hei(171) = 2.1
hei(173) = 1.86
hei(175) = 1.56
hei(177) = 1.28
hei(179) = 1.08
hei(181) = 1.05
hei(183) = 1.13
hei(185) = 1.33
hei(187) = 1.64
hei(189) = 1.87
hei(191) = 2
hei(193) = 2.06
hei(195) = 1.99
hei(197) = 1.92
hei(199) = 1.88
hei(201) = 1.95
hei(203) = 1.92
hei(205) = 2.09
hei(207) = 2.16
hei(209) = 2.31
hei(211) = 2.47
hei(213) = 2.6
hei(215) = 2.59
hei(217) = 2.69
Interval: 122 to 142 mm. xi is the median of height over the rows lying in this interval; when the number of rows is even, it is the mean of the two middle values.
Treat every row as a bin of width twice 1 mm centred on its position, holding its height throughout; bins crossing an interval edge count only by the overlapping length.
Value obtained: 2.60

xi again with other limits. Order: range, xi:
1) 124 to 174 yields 2.57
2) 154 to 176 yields 2.51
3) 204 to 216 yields 2.39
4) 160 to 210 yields 1.95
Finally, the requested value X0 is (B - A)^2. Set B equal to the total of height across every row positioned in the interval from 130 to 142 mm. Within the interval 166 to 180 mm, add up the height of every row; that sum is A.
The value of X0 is 11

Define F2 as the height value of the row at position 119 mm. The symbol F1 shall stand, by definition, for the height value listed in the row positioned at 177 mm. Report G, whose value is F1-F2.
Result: -1.2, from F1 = 1.28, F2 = 2.51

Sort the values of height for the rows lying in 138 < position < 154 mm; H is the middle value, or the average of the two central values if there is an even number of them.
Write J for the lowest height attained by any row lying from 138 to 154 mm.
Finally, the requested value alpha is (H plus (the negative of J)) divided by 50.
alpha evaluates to 0.003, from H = 2.7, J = 2.5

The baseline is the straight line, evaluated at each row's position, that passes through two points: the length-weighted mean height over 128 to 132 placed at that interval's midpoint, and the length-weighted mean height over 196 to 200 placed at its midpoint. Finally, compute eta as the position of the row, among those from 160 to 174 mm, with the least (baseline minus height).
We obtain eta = 163 mm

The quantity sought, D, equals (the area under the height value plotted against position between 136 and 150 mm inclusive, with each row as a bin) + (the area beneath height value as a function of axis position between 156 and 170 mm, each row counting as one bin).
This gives 73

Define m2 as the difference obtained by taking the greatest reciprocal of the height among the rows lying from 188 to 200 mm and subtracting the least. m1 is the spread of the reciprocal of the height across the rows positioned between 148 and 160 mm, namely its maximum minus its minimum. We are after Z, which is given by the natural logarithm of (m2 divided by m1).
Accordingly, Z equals 0.9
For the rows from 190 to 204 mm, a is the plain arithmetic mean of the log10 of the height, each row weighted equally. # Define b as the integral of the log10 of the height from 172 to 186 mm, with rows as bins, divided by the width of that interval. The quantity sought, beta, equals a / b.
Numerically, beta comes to 2.6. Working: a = 0.292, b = 0.11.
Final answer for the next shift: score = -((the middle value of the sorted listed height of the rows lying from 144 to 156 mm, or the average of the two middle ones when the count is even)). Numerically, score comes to -2.6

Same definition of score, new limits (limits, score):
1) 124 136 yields -2.6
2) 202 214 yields -2.2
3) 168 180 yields -1.7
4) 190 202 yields -2.0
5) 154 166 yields -2.6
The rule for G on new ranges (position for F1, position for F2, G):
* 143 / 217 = 0.0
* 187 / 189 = -0.2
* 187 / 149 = -1.0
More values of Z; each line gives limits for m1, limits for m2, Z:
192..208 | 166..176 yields 1.2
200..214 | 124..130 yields -2.7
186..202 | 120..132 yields -2.2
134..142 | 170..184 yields 4.1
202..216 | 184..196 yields 0.7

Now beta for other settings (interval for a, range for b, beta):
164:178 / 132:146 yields 0.7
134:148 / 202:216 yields 1.2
